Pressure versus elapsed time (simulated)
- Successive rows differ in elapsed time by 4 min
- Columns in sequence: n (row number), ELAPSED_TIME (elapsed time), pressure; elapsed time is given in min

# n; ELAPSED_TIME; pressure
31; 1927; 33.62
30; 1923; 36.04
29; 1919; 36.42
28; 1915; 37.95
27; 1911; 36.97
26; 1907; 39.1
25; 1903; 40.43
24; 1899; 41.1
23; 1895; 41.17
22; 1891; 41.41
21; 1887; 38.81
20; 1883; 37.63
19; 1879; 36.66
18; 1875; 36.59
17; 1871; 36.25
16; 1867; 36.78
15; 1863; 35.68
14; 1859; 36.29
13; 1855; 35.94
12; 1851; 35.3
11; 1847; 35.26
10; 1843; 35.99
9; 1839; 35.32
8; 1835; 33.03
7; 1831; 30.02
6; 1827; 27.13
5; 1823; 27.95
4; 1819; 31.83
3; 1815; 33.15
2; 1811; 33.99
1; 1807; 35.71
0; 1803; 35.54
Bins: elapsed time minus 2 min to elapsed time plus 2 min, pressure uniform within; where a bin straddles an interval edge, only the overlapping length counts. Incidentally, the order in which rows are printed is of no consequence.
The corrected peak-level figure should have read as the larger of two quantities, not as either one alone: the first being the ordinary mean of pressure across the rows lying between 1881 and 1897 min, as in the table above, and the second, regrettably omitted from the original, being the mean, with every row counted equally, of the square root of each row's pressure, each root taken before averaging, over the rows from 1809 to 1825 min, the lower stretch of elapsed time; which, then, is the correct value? 39.8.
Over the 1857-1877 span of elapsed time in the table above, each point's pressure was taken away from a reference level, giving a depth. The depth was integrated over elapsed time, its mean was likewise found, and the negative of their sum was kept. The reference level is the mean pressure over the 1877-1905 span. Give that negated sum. -69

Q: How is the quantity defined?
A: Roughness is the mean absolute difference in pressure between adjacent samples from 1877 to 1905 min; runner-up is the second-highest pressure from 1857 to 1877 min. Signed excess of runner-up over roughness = 35.6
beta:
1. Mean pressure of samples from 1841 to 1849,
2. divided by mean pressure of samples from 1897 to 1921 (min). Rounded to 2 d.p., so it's 0.92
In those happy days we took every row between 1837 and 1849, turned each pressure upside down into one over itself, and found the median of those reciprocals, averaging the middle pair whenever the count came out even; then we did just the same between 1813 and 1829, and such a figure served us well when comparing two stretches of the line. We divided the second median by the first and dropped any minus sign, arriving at 1.19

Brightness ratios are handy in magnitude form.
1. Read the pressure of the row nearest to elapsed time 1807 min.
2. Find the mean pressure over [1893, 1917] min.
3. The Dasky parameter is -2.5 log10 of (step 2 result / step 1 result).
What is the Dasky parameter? -0.11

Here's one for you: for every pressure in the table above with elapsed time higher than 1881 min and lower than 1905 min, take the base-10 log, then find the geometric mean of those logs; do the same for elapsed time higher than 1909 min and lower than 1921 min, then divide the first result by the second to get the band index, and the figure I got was 1.02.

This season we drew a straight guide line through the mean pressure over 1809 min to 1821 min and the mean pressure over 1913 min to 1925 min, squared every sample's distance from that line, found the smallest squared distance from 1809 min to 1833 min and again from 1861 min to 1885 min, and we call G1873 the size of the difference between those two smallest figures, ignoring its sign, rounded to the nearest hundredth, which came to 0.84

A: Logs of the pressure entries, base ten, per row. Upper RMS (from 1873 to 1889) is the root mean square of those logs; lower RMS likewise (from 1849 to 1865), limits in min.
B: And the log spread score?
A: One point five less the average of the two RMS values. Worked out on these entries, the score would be -0.06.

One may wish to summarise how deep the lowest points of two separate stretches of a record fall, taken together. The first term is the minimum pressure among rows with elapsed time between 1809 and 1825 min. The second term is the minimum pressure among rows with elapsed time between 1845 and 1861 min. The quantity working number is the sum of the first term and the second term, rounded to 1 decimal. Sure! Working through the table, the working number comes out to 63.2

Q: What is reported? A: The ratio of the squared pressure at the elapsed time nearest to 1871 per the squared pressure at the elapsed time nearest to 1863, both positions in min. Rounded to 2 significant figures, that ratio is 1.0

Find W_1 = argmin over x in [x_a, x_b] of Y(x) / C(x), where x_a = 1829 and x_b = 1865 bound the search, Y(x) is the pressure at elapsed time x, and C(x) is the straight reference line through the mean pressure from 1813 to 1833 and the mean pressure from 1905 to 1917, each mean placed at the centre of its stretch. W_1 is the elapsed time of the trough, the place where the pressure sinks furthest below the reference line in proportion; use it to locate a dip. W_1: 1831 min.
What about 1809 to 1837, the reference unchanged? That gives 1827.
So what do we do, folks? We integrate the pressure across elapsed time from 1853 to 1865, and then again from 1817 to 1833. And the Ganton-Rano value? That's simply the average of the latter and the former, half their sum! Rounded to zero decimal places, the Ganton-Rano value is 450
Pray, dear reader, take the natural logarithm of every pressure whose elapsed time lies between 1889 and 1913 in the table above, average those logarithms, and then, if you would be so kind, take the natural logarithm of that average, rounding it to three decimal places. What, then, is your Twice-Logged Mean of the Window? 1.305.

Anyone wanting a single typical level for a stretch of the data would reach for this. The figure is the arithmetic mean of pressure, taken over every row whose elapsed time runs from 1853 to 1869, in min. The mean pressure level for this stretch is 36.2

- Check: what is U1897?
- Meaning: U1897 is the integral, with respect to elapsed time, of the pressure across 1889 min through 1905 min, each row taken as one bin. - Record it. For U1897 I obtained 656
